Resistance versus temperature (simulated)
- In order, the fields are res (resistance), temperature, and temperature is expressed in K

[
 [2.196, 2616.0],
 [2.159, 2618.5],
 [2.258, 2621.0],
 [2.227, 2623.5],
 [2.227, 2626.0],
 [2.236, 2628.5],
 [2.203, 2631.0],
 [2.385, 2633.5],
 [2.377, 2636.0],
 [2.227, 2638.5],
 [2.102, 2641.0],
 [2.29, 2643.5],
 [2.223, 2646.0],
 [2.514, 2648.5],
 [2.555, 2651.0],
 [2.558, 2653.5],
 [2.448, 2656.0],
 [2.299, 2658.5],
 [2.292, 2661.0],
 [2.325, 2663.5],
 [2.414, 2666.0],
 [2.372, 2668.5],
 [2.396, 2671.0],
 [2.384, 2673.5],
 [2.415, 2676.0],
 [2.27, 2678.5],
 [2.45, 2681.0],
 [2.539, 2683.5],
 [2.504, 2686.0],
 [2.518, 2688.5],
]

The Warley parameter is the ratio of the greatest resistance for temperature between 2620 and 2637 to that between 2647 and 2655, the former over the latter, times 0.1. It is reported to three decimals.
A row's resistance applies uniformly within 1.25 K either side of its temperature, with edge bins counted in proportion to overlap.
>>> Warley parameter 0.093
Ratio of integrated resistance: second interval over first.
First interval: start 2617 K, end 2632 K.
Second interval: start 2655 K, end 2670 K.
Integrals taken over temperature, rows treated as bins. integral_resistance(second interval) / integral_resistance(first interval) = 1.063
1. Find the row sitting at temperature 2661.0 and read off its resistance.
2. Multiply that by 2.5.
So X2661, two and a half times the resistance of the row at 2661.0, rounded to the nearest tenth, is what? 5.7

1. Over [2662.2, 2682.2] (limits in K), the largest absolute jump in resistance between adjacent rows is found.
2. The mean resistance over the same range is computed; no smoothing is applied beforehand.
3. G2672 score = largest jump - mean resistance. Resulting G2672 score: -2.20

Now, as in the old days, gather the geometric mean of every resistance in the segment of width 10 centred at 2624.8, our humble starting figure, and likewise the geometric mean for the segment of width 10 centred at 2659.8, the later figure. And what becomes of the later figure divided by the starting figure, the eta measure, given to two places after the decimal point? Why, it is 1.05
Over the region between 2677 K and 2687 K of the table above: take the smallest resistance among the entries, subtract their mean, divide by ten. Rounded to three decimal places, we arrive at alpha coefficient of -0.017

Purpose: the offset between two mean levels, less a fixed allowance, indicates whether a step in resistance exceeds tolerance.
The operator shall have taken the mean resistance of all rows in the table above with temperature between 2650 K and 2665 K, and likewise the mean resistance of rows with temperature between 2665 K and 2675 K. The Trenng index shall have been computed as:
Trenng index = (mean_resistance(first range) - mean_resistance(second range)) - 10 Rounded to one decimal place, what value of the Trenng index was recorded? -10.0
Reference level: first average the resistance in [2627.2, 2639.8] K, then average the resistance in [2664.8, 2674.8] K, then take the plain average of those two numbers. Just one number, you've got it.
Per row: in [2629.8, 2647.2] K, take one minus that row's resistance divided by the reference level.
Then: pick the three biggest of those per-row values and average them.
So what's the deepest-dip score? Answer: 0.07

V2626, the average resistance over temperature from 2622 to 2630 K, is 2.23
